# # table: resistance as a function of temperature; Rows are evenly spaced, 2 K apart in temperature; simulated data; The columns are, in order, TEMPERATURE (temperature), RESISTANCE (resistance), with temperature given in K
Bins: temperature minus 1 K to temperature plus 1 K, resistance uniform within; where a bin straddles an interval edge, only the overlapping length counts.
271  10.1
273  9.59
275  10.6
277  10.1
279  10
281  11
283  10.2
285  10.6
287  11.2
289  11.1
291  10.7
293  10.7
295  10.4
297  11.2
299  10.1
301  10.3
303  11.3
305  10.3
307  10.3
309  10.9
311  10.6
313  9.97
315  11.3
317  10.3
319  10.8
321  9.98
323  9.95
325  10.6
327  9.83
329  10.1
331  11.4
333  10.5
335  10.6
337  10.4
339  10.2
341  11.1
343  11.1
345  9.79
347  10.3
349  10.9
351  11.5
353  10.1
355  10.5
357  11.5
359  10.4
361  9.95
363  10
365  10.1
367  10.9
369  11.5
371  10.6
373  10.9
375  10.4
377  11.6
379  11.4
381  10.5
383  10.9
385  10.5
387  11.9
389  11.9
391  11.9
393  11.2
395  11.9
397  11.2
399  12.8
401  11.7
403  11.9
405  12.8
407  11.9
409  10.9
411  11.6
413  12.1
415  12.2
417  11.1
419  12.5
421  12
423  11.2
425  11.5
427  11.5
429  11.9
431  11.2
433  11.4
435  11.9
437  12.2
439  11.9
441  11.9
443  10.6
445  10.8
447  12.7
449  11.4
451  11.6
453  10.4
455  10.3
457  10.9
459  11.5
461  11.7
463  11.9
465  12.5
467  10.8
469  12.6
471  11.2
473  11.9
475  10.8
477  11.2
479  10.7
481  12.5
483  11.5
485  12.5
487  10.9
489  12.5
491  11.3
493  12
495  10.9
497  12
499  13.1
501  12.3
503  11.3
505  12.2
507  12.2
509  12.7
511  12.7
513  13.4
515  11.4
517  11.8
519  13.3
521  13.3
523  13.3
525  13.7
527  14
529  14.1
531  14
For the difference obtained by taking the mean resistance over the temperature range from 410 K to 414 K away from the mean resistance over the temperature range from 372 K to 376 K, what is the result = -1.2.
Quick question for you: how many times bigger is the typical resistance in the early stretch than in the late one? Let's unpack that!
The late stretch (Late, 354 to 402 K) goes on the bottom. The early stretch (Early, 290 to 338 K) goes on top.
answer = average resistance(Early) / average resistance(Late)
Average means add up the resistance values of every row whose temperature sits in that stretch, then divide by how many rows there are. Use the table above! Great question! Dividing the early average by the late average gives 0.949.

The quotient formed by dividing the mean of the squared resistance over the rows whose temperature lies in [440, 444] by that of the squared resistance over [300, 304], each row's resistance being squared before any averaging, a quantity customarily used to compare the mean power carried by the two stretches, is 1.09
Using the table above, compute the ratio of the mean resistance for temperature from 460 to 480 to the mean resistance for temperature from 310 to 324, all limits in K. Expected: 1.11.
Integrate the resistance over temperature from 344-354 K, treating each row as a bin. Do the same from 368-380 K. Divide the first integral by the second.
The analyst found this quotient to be 0.79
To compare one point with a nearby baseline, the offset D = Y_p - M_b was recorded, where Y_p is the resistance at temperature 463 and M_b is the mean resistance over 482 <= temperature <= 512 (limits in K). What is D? -0.11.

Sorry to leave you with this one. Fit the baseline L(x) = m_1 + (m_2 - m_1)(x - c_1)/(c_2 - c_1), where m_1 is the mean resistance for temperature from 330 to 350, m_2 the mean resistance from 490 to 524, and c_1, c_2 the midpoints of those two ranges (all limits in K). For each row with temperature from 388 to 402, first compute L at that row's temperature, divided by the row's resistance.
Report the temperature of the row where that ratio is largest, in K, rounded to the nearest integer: 397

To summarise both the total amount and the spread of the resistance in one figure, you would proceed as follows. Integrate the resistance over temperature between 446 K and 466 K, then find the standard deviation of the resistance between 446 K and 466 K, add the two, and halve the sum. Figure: 115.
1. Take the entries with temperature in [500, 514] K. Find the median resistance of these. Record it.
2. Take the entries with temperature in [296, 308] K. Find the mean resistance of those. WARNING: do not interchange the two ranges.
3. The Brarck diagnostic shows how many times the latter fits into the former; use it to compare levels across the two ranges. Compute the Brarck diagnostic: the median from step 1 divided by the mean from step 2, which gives 1.16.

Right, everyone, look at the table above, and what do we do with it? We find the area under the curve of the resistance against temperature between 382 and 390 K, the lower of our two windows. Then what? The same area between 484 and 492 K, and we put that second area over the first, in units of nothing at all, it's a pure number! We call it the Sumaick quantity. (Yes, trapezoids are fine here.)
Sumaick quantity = 1.04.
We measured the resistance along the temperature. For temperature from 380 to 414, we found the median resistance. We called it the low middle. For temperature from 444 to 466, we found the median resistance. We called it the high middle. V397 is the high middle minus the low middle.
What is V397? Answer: -0.40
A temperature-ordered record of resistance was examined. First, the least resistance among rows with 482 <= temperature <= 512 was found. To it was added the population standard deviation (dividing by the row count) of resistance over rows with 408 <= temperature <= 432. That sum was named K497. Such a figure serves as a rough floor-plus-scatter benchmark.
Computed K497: 11.4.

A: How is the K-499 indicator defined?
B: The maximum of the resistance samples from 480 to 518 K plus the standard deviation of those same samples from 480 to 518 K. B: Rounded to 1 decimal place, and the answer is 14.1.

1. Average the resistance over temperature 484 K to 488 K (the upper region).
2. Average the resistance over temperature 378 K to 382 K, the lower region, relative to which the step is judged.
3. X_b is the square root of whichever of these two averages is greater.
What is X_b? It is 3.42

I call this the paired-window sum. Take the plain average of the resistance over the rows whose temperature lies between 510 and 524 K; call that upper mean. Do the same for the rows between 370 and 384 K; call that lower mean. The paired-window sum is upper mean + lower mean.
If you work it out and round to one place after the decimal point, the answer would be 23.6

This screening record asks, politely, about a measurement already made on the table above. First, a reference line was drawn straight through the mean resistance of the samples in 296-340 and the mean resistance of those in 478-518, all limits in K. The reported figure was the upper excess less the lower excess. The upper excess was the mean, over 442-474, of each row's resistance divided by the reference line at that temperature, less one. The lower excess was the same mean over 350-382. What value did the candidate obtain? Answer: -0.01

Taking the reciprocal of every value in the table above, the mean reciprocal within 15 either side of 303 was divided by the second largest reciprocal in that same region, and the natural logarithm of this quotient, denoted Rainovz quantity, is -0.050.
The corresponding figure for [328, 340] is -0.031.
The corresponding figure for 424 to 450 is -0.070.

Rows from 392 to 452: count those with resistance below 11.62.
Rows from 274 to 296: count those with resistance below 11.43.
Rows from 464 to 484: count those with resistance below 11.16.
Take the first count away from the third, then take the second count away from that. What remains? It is -22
